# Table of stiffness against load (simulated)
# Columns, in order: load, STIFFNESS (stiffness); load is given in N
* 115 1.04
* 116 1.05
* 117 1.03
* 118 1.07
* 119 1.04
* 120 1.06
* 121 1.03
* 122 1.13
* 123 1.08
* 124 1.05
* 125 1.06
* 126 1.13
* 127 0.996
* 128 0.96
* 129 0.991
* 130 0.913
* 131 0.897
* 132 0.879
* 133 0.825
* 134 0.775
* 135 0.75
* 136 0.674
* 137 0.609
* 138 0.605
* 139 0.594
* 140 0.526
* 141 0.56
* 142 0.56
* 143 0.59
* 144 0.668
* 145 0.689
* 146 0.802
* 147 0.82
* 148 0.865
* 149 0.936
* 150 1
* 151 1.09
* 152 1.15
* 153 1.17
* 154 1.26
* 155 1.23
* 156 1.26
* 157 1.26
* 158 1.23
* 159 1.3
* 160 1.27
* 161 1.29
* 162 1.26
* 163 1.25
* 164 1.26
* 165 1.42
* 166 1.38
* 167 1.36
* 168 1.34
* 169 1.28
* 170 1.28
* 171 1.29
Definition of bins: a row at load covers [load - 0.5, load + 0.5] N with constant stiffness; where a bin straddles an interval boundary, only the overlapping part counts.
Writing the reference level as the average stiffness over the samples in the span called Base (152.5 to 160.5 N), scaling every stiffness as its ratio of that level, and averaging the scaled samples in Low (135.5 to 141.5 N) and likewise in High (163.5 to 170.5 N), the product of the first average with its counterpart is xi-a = 0.51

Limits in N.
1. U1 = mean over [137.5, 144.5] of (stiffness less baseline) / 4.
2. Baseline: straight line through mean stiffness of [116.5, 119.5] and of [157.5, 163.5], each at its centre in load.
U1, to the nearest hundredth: -0.14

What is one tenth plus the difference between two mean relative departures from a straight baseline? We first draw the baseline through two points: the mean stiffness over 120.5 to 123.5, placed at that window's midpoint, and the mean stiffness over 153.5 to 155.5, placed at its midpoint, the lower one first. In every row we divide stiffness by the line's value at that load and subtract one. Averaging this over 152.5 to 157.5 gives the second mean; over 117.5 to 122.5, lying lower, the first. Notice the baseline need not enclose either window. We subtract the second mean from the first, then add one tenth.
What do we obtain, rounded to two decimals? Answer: 0.11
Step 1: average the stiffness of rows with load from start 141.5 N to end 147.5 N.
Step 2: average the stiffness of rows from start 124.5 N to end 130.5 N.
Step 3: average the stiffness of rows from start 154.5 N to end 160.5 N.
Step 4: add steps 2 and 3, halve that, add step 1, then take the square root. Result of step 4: 1.35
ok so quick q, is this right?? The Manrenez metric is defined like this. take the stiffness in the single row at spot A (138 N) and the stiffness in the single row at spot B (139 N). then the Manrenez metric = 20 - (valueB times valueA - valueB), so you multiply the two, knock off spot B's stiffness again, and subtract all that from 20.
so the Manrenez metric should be 20.2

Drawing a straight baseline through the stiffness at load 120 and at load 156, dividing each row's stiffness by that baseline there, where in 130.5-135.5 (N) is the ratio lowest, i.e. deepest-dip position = 135 N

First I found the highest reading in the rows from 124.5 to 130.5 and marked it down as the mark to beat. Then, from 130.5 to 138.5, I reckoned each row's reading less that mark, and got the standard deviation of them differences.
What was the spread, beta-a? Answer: 0.11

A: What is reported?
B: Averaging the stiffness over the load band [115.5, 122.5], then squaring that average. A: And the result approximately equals 1.1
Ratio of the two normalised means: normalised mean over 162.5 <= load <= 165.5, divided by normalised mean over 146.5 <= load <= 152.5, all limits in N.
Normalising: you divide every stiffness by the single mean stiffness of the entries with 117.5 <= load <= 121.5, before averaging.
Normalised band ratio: 1.34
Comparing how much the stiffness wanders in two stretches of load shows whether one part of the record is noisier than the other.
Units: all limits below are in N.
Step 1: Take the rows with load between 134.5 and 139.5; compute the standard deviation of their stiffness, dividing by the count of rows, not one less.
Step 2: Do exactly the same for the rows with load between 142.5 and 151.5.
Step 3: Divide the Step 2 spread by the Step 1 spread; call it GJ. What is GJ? 2.6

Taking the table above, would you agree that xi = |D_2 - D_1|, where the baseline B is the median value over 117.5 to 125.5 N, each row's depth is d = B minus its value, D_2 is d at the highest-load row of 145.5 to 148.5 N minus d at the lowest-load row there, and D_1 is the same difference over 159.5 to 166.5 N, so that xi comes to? 0.05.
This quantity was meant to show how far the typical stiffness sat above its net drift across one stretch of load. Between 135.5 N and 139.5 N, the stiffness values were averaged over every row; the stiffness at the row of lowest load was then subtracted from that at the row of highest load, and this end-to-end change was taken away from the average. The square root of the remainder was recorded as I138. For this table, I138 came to 0.84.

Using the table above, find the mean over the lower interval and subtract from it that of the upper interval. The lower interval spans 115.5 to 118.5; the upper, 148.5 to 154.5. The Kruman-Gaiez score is -0.05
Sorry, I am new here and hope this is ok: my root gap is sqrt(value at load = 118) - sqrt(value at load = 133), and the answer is 0.13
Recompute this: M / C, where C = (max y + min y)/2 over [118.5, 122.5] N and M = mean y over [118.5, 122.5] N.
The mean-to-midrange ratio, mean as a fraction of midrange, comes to 0.99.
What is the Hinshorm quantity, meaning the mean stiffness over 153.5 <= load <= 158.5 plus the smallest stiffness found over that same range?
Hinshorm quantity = 2.5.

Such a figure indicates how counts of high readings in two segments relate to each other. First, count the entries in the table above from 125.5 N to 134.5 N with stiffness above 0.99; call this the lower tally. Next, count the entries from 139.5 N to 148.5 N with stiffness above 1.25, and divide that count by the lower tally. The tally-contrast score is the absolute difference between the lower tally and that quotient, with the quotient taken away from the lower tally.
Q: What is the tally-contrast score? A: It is 3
